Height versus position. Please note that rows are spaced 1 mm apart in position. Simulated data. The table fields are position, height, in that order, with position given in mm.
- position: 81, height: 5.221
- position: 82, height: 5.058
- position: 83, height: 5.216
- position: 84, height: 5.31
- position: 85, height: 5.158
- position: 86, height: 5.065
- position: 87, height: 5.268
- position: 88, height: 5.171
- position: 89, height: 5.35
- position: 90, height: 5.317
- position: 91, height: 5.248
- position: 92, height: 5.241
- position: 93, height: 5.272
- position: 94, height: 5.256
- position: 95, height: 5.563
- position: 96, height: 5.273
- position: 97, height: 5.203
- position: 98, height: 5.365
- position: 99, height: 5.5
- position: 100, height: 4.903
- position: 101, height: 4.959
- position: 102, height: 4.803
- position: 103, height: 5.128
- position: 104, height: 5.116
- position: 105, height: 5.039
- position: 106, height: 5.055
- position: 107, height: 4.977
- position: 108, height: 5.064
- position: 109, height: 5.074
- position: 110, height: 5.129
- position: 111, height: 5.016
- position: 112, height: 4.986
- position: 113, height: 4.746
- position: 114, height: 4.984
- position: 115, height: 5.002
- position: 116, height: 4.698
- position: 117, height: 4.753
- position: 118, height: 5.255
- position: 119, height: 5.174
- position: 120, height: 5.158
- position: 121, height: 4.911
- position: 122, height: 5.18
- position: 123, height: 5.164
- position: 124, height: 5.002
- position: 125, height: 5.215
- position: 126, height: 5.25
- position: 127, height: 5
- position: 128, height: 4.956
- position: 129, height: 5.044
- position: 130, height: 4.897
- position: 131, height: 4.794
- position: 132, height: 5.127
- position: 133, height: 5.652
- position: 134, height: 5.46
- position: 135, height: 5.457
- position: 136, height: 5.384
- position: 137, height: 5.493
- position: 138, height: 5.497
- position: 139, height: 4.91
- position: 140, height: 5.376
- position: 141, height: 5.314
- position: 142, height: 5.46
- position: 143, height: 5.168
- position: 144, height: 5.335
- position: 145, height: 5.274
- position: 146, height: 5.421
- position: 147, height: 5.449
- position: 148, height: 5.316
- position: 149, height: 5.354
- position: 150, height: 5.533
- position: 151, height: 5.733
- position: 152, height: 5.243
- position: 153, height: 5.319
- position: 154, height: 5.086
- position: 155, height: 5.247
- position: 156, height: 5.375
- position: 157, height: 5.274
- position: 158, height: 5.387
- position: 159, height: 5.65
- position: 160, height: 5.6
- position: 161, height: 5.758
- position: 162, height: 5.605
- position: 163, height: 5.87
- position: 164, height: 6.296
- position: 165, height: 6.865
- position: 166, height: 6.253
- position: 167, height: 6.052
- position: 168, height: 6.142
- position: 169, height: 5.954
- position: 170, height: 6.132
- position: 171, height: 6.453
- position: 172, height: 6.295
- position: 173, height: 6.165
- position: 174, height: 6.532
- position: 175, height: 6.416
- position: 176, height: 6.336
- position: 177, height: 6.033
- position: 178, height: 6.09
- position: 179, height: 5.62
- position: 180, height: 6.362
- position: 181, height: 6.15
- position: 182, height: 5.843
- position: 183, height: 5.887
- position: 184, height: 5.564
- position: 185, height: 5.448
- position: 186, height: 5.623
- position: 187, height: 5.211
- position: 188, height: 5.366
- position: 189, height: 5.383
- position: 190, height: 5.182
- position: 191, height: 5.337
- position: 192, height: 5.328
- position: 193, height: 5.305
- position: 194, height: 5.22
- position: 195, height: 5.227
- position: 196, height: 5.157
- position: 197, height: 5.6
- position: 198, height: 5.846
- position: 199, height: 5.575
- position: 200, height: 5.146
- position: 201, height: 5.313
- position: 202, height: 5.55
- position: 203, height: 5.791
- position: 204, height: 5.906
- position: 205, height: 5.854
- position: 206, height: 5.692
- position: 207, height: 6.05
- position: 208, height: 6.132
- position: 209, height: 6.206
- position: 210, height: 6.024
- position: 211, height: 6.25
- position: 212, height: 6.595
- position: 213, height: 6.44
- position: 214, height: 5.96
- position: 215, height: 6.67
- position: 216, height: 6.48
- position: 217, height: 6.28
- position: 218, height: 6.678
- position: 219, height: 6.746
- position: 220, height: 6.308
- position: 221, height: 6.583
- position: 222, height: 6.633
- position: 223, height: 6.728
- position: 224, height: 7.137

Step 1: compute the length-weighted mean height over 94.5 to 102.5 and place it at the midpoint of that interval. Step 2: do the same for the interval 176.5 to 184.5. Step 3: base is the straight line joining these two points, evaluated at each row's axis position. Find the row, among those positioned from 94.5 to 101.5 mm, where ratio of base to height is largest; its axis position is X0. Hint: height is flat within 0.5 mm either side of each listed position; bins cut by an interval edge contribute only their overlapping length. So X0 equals 100 mm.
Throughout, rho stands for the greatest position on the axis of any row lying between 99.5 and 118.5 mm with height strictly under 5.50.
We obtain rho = 118 mm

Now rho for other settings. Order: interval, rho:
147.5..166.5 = 158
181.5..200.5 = 200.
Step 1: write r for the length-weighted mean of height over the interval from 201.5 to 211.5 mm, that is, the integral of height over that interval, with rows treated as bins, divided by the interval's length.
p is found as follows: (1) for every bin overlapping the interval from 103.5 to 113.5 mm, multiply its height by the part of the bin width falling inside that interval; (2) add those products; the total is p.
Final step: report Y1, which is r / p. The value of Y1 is 0.118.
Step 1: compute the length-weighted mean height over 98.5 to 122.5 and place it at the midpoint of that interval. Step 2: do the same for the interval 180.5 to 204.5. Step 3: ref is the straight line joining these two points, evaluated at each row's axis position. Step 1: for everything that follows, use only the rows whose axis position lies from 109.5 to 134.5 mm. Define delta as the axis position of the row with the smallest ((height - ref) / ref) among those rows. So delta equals 116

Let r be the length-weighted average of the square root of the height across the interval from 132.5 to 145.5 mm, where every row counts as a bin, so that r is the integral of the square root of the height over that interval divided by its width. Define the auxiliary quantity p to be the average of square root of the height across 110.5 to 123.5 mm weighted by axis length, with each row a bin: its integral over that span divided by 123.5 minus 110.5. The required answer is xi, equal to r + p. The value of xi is 4.55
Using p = 2.24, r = 2.32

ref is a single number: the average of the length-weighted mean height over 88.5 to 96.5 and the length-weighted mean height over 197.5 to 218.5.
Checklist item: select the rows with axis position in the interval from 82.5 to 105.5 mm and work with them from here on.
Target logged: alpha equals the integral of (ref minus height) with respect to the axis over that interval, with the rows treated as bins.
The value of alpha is 11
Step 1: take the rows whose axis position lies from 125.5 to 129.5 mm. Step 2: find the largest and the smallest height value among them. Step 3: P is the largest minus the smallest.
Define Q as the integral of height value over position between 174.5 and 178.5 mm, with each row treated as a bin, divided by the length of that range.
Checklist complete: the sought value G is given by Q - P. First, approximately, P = 0.3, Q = 6.22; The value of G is 5.92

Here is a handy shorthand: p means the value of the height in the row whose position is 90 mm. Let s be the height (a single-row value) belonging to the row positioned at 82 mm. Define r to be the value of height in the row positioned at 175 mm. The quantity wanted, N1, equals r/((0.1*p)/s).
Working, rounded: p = 5.317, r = 6.416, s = 5.058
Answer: 61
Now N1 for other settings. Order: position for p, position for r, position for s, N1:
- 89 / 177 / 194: 59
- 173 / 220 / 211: 64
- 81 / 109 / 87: 51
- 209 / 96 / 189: 46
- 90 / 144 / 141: 53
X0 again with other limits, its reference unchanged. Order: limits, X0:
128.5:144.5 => 131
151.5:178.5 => 154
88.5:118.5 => 116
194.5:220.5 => 200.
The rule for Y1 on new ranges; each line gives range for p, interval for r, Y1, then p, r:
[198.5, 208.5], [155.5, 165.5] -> 0.101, 57.0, 5.8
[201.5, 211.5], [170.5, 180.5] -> 0.105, 59.5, 6.2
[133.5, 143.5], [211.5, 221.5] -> 0.121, 53.5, 6.5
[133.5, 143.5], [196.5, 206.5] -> 0.105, 53.5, 5.6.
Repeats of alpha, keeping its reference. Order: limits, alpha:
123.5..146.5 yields 10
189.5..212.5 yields 0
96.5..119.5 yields 14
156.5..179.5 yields -8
